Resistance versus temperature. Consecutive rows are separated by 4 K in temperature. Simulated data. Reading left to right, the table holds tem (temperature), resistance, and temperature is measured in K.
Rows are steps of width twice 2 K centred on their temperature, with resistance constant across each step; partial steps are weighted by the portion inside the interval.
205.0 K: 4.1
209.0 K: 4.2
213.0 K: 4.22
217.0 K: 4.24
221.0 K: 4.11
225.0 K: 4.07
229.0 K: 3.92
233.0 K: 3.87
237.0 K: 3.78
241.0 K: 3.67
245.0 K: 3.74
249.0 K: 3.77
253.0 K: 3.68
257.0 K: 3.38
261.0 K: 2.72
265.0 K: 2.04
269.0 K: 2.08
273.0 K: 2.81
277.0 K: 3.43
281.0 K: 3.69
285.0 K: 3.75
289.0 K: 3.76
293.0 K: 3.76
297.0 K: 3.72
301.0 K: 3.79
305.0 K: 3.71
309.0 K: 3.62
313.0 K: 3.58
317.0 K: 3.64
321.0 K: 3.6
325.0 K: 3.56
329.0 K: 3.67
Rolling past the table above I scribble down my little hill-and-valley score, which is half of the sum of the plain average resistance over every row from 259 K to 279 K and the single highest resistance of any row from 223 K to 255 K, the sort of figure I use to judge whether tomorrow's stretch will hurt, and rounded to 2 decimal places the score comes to 3.34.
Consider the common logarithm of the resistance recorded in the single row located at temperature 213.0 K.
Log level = 0.63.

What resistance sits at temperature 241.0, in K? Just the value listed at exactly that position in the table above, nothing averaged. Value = 3.67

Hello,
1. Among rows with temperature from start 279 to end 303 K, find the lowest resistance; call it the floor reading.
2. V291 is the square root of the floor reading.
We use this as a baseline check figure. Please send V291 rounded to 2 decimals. 1.92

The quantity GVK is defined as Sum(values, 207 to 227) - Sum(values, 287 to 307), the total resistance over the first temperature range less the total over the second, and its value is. 2.1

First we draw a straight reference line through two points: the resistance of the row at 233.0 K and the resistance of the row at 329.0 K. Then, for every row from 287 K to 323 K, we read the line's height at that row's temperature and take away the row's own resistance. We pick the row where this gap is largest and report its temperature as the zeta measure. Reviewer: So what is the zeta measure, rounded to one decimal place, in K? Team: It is 313.0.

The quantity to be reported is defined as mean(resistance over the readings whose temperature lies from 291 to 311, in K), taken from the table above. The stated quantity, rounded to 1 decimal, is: 3.7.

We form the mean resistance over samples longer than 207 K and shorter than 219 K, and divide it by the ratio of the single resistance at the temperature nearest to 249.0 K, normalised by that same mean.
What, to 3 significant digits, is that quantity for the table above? 4.72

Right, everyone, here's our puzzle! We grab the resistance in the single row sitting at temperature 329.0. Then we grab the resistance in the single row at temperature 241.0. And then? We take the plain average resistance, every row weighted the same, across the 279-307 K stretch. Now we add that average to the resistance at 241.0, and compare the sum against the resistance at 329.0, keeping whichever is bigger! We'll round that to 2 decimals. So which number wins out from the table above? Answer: 7.41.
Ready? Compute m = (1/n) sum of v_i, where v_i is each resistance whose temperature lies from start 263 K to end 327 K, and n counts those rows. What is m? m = 3.4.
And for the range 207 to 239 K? 4.1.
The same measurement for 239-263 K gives 3.5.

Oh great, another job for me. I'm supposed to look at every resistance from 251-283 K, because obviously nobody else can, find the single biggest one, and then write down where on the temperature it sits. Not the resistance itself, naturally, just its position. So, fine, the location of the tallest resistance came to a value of 281.0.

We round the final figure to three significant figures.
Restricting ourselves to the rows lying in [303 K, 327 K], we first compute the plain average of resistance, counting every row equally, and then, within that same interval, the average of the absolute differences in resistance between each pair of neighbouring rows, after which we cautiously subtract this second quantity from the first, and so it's 3.56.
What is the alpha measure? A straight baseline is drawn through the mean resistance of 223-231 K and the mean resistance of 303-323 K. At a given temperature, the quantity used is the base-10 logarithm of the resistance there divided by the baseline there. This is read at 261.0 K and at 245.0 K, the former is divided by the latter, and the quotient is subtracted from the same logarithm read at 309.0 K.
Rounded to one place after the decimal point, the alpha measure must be -7.5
